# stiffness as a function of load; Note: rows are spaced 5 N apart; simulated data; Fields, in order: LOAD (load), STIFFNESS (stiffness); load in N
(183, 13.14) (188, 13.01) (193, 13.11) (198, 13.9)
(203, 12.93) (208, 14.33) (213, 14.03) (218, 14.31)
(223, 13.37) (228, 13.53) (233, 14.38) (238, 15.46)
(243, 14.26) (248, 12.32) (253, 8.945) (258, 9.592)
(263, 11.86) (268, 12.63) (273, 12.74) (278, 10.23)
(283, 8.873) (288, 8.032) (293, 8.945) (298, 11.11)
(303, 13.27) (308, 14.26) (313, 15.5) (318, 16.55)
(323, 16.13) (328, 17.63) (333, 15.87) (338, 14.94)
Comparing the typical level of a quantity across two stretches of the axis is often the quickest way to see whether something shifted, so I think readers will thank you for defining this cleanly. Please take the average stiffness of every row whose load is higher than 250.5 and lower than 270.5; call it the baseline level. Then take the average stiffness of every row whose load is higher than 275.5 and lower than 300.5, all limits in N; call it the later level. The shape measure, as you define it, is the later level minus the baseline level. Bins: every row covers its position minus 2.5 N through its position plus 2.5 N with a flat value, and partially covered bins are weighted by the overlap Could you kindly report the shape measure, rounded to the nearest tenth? -1.3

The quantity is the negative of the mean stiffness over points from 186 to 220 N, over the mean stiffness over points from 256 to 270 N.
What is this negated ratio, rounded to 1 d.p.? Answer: -1.2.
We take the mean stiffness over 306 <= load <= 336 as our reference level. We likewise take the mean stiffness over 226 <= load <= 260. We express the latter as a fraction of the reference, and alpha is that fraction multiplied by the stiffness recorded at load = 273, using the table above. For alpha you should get 10.1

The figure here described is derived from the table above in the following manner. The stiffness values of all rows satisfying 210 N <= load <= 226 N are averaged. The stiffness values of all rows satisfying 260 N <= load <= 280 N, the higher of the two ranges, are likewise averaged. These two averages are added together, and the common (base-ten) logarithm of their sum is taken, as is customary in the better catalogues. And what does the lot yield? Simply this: 1.41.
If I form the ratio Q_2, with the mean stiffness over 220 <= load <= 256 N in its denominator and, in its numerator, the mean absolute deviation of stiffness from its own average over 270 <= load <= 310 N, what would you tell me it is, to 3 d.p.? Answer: 0.145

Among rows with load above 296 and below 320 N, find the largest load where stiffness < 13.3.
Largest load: 303 N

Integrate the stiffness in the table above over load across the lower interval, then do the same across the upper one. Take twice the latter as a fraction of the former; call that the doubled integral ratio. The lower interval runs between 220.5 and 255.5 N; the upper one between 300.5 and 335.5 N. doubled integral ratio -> 2.4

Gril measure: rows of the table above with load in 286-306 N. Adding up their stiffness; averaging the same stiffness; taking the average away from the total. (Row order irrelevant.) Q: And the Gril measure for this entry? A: 31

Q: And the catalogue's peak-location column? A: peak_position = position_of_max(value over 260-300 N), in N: 273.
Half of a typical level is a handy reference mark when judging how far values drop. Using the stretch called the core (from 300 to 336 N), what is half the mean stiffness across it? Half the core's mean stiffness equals 7.8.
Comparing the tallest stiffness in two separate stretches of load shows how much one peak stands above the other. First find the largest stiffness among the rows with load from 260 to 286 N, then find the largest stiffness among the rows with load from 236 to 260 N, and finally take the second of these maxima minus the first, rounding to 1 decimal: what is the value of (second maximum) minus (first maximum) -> 2.7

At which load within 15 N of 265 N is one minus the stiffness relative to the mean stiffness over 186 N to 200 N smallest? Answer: 273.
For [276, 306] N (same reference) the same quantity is 303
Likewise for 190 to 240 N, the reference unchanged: 238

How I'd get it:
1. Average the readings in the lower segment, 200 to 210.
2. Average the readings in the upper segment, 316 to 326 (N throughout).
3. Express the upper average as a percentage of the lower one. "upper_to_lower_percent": 120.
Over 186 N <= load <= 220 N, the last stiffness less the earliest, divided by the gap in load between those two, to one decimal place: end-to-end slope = 0.0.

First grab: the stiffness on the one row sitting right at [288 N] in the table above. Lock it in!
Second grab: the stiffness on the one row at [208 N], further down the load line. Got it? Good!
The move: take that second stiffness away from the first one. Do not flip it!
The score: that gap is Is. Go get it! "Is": -6.3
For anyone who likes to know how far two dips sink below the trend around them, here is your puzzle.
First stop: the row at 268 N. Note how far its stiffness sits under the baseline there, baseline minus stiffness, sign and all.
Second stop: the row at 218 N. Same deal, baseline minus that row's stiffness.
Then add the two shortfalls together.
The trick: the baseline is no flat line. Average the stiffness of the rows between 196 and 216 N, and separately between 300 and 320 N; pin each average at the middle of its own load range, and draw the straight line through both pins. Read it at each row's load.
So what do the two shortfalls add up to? 1.4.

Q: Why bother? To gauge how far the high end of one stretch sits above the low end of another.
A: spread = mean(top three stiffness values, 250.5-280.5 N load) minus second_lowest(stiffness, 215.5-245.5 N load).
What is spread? -1.1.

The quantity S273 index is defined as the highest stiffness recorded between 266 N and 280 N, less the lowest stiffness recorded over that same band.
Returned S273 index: 2.5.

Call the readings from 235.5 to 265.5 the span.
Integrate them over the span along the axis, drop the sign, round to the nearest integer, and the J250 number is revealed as 362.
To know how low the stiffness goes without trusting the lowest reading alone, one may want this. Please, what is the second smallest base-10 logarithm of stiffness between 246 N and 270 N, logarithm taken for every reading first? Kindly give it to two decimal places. 0.98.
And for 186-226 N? 1.11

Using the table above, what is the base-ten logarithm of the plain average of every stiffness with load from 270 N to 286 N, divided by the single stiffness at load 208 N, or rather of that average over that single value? -0.13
